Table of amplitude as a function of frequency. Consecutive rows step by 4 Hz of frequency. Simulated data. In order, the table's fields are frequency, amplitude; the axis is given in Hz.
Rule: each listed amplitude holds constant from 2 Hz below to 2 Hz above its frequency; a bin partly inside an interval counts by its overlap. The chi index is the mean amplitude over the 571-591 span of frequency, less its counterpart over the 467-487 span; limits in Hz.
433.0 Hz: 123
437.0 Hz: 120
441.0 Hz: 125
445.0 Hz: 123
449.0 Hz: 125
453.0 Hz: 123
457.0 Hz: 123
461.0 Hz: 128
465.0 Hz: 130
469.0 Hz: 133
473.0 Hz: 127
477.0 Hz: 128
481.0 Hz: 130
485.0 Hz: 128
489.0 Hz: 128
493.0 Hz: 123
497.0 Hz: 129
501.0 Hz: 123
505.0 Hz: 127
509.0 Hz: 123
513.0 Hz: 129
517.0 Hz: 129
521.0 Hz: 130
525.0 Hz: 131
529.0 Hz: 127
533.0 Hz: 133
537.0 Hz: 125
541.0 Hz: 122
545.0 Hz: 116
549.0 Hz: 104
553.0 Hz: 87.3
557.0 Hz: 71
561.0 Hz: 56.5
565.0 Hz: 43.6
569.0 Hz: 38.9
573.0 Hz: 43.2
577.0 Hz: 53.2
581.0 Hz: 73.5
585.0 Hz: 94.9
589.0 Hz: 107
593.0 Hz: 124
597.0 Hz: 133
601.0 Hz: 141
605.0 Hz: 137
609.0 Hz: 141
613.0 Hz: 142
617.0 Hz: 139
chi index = -55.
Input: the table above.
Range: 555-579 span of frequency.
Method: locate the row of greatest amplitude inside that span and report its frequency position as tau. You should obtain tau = 557.0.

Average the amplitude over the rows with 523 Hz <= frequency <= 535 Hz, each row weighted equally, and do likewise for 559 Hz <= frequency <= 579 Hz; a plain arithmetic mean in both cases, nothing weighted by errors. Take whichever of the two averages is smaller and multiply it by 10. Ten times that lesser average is 471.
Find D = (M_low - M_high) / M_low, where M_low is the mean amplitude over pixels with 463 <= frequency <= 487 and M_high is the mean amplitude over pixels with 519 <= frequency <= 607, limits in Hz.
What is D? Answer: 0.23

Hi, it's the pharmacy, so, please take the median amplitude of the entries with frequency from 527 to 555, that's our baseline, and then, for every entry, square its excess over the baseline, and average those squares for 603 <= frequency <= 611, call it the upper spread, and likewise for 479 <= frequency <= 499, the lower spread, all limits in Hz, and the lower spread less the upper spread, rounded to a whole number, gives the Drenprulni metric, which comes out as -256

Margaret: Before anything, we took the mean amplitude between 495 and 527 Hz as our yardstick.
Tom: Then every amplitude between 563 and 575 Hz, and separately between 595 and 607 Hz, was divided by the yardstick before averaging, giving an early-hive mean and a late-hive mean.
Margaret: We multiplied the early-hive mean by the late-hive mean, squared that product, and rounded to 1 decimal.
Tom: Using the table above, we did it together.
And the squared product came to 0.1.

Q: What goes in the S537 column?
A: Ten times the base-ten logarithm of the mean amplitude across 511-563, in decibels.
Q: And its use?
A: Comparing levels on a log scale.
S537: 20.5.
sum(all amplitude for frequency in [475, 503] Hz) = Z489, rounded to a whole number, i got 889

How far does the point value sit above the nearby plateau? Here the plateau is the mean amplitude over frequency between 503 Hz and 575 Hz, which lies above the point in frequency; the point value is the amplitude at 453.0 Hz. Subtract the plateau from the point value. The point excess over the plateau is 21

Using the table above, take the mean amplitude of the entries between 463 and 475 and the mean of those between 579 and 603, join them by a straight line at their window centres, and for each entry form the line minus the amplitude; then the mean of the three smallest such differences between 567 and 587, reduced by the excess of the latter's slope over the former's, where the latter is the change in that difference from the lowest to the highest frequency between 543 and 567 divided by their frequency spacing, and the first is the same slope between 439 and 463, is 36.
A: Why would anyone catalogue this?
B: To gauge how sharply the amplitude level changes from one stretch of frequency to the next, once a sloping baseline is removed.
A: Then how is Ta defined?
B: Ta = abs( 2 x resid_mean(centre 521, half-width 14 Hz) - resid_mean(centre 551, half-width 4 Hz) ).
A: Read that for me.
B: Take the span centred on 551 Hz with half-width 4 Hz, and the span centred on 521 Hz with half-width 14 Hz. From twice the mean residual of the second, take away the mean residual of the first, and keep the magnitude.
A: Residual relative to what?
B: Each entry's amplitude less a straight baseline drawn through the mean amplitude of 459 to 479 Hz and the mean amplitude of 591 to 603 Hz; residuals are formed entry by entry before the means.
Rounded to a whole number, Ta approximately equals 32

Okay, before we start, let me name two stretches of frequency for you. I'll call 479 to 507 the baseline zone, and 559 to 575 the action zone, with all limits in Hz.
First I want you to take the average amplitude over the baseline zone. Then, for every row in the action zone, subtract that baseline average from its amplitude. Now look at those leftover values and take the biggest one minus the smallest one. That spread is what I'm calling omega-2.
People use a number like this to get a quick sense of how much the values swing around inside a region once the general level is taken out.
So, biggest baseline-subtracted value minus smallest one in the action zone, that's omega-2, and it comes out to 18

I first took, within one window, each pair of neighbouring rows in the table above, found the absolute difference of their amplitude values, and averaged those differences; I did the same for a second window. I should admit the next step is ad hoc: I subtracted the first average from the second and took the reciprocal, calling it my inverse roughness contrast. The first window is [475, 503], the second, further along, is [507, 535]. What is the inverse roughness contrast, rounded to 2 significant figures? -2.0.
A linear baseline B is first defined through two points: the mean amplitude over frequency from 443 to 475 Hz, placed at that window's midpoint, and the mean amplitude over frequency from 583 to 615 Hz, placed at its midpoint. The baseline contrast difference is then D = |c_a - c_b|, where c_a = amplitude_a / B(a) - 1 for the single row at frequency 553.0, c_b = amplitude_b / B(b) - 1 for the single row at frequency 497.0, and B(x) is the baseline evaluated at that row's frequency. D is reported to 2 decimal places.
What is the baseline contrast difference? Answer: 0.33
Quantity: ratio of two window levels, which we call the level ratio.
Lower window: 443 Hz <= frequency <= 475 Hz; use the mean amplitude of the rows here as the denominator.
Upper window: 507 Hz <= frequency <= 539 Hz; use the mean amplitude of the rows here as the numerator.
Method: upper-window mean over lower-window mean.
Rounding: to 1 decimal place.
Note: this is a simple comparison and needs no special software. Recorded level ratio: 1.0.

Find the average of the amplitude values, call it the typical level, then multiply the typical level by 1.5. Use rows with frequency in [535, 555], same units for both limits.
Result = 166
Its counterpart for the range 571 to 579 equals 72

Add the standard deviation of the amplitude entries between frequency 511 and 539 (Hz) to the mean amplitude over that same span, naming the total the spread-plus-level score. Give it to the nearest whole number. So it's 132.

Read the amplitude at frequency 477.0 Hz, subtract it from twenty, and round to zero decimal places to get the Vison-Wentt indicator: -108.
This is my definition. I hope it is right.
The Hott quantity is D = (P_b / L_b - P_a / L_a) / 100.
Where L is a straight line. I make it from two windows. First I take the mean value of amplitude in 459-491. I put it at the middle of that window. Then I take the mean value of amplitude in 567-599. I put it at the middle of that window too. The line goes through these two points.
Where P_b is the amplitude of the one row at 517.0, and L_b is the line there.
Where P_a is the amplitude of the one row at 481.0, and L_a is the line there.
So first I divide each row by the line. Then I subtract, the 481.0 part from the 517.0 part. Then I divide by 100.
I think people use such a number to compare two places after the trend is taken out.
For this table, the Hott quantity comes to 0.0013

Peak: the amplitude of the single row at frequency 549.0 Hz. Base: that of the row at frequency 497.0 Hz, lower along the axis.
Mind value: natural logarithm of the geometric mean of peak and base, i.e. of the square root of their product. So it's 4.75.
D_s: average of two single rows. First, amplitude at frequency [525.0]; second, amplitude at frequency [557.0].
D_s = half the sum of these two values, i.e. 101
